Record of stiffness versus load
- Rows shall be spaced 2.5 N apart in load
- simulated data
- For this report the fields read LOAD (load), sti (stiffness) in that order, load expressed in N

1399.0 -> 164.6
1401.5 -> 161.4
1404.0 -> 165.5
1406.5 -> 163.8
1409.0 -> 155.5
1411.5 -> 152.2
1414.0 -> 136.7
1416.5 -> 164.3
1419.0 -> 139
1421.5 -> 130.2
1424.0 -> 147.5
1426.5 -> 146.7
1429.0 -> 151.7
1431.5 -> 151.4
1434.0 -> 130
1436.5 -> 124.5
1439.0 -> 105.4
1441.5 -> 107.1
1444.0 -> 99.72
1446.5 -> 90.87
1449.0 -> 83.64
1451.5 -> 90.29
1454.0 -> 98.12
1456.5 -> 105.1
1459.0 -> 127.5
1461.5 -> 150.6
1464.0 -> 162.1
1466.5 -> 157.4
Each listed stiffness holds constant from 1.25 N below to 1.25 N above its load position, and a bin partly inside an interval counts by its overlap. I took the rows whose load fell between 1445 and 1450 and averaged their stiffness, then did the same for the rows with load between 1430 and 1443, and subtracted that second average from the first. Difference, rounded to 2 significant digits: -36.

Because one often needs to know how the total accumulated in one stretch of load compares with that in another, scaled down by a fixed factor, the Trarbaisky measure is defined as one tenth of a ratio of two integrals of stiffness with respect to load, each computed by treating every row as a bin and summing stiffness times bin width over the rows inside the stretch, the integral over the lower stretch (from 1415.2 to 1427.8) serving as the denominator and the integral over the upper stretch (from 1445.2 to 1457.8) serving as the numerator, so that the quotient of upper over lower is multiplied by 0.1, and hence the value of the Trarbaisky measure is 0.064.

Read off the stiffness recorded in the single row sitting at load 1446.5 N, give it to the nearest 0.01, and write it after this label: 90.87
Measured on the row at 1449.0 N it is 83.64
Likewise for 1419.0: 139.00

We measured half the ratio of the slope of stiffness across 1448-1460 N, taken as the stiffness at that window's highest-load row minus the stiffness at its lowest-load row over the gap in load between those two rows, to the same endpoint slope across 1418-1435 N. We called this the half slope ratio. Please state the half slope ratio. -3.7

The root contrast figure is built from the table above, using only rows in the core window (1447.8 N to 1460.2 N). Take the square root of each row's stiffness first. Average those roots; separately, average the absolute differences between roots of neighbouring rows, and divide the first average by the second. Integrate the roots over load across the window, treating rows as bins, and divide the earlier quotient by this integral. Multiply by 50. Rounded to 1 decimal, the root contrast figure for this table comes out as 7.5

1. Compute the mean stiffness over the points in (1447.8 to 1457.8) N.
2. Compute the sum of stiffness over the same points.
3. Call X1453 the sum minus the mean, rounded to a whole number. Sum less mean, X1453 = 283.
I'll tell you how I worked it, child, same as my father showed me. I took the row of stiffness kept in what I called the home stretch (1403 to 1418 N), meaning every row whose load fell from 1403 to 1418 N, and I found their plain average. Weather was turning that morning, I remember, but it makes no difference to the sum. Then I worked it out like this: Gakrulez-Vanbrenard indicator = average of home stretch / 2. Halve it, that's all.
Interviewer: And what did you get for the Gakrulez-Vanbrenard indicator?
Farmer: 78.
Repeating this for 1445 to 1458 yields 47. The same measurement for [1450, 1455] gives 47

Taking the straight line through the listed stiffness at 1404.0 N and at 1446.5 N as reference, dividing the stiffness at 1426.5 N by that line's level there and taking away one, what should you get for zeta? 0.16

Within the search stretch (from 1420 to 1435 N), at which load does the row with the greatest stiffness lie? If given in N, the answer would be 1429.0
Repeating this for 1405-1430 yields 1416.5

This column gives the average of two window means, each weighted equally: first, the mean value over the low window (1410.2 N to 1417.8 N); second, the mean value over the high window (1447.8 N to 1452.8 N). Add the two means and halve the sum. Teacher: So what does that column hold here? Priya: 119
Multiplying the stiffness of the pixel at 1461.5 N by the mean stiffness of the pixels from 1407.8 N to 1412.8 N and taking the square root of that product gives 152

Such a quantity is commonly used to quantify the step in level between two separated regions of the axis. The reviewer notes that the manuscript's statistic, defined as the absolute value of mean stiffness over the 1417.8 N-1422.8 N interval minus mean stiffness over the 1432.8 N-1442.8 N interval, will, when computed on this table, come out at 18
